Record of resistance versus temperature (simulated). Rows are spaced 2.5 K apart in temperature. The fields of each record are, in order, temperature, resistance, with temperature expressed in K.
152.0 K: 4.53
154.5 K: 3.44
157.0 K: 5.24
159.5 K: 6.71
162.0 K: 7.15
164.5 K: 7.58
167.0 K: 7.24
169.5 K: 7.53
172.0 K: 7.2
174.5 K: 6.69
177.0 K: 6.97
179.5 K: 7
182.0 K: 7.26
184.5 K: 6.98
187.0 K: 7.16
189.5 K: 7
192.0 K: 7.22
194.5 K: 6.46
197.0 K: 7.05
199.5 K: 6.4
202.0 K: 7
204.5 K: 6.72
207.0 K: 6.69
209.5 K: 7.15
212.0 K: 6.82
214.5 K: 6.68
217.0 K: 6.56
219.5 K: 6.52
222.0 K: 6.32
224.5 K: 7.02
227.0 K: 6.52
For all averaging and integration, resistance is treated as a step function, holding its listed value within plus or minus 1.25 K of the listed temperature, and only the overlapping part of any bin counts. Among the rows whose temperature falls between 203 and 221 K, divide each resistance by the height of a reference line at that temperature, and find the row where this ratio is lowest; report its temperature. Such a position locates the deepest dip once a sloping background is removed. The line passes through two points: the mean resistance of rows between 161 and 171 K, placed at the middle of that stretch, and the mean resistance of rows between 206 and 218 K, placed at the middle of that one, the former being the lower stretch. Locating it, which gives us 219.5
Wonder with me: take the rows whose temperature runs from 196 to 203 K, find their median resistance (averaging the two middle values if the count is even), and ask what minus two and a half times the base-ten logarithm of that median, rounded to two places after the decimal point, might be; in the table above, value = -2.11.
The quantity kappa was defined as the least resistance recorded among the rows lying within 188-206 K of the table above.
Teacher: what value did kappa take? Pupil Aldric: 6.4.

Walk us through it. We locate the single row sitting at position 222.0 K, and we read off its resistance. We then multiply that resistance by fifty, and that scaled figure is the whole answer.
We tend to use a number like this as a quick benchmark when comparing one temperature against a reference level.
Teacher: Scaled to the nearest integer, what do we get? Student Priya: 316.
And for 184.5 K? 349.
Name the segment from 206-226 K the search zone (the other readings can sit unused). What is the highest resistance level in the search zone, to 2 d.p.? 7.15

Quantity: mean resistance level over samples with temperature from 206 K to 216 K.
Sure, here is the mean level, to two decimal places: 6.83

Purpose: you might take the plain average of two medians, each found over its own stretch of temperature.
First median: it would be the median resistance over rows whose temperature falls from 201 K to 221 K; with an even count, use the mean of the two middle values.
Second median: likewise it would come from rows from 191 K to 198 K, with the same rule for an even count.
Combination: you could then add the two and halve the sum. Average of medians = 6.88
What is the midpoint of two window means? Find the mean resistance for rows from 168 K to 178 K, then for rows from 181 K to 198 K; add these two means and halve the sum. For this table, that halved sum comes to 7.06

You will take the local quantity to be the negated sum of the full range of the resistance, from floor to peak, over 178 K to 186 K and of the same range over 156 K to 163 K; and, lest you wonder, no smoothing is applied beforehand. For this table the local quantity -2.2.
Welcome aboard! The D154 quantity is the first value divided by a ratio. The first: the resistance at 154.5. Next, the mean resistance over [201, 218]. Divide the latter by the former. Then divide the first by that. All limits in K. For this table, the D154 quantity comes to 1.7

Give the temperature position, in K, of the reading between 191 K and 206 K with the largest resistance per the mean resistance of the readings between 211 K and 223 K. 192.0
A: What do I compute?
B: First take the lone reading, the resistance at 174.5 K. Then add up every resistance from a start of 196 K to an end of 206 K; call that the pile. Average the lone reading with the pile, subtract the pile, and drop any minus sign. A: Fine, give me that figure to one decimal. 10.2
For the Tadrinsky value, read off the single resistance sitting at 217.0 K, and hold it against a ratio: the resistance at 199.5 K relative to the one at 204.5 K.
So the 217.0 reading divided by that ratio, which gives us 6.9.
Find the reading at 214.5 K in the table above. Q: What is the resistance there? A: 6.68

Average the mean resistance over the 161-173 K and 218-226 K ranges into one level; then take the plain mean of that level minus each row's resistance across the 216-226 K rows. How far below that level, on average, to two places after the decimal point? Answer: 0.38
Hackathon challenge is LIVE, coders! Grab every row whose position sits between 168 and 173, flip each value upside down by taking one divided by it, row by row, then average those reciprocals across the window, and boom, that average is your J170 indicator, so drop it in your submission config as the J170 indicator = 0.136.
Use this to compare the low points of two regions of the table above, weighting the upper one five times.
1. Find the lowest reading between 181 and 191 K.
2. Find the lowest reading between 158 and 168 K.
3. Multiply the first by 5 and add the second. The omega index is 41.6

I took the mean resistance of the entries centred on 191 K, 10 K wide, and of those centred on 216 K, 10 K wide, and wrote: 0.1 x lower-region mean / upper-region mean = 0.105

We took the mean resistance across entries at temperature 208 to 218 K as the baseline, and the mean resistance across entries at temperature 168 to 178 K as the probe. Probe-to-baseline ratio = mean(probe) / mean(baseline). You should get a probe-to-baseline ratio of 1.04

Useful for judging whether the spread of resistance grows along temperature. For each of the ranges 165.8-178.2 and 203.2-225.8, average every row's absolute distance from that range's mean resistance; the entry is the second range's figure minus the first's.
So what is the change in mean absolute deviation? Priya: -0.05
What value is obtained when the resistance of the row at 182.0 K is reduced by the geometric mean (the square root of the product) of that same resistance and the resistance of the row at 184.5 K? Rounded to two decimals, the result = 0.14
